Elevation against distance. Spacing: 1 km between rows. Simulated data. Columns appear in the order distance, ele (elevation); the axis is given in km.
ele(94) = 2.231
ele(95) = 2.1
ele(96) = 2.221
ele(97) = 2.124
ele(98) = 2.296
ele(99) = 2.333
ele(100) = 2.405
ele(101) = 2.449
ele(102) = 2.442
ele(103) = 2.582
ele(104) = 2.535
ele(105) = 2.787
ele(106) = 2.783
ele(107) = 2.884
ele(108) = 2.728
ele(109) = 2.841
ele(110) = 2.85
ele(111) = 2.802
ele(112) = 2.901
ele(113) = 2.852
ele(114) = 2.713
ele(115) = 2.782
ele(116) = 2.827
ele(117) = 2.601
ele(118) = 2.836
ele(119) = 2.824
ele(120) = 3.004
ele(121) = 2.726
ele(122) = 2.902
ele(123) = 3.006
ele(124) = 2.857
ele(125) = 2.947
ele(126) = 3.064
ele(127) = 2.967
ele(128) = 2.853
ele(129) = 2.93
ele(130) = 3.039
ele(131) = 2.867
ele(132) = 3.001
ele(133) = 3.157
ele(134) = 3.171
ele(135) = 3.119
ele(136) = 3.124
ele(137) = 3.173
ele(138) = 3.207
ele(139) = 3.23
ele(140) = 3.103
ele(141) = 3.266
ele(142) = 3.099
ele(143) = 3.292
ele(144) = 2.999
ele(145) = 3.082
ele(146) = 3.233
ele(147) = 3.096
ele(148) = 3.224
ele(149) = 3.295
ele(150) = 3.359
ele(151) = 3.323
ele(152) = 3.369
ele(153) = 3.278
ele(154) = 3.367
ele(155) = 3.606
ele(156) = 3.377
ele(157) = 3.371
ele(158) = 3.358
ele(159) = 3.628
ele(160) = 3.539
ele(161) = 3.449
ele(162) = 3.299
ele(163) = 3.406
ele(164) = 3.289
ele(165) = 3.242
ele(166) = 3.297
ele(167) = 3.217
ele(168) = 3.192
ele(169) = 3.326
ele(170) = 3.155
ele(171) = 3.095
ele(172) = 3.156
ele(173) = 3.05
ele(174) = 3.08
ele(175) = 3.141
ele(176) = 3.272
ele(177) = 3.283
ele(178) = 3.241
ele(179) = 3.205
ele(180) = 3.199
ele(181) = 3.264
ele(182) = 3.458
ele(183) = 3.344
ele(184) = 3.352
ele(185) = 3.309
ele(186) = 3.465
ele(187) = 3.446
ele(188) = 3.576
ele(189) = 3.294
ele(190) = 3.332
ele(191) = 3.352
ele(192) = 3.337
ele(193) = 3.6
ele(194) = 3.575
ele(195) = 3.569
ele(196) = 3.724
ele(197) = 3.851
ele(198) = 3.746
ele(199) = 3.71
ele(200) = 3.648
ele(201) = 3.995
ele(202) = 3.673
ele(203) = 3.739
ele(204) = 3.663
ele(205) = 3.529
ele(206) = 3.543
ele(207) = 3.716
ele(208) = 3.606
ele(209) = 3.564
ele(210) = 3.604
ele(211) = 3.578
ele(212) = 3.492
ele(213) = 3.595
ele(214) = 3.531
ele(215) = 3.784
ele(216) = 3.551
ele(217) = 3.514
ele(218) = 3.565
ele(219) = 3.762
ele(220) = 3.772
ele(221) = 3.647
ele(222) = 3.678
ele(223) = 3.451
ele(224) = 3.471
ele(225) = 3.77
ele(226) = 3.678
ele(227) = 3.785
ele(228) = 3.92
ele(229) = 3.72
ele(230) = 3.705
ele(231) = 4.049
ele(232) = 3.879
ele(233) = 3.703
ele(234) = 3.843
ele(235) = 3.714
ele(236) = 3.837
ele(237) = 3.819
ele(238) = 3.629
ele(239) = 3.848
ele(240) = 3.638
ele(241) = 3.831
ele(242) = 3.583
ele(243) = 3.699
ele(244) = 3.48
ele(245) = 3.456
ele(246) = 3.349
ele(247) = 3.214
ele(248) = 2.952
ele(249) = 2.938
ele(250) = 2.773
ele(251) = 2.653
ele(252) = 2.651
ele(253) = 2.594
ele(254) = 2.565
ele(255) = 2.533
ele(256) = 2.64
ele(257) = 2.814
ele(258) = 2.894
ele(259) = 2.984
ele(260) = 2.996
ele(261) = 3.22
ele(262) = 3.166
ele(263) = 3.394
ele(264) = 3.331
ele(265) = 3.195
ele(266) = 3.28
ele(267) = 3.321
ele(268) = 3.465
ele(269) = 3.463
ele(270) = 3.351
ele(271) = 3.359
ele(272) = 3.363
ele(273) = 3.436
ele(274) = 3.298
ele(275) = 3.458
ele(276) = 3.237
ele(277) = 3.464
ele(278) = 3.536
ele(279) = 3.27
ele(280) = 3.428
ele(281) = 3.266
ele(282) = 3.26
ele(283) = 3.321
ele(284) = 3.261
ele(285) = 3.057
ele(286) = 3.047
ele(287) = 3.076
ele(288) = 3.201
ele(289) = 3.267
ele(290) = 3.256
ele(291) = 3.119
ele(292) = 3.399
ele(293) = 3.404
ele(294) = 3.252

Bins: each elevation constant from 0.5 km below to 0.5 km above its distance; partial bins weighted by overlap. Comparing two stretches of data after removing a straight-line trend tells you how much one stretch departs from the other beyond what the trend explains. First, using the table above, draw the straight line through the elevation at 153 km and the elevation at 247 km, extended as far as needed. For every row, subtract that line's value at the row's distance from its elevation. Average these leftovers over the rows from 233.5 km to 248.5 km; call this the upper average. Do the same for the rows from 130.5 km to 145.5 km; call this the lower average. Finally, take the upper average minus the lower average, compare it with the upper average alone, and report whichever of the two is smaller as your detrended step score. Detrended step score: 0.37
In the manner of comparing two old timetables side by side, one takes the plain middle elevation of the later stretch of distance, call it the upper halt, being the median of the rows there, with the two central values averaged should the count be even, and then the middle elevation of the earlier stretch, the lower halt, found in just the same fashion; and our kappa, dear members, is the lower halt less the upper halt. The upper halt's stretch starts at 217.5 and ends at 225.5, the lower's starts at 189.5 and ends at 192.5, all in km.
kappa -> -0.33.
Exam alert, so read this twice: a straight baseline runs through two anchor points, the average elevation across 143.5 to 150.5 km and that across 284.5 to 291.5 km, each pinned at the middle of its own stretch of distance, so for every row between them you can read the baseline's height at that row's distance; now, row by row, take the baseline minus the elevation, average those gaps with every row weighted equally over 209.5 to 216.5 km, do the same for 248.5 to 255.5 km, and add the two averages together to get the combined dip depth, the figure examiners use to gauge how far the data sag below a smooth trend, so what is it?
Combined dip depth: 0.1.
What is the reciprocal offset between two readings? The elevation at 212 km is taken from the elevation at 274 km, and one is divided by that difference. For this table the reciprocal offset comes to -5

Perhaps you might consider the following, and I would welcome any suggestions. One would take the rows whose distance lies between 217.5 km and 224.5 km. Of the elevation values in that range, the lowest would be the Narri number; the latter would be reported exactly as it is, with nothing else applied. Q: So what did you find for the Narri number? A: 3.451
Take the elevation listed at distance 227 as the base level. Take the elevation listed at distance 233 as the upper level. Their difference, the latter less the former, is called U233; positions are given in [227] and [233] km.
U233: -0.08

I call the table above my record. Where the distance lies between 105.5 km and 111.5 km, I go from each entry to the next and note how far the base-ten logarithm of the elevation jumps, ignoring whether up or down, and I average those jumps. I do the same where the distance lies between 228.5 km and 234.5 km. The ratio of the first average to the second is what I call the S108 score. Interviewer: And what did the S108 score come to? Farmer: 0.69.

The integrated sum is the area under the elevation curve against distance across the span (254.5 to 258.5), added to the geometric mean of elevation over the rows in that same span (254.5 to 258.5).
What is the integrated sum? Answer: 13.6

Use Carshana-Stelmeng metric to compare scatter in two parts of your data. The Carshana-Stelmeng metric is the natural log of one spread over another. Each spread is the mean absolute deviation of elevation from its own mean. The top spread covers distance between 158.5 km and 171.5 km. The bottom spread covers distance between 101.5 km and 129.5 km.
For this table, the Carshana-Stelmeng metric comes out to 0.1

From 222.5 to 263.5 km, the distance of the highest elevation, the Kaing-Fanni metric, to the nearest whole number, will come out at 231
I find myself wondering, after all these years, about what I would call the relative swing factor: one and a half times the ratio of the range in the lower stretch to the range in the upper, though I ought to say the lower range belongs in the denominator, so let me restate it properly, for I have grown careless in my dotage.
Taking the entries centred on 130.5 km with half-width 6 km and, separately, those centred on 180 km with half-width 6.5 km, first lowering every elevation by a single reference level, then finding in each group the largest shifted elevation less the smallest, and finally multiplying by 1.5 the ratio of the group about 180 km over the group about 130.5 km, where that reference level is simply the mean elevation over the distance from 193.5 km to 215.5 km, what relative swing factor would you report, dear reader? 1.8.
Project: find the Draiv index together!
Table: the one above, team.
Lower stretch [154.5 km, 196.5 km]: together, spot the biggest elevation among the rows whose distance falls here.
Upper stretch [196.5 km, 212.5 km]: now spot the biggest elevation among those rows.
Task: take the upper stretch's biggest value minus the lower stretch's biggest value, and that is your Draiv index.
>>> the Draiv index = 0.27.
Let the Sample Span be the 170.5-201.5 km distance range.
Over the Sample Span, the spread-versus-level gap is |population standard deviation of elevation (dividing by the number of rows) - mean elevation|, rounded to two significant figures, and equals 3.2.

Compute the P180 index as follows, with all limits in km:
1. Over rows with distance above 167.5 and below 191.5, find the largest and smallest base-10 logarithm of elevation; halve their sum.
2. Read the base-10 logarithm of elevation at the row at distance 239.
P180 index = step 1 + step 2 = 1.10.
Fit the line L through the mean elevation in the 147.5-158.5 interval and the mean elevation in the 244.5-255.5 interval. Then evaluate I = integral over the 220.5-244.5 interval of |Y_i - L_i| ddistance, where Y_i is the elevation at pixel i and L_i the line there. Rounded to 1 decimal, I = 18.2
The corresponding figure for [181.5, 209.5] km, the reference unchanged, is 11.6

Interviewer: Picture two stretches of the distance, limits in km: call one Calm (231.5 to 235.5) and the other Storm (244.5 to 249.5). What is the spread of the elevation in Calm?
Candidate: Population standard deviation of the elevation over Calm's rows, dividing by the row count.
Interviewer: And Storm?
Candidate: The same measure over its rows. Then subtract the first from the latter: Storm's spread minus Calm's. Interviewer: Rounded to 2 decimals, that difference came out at 0.13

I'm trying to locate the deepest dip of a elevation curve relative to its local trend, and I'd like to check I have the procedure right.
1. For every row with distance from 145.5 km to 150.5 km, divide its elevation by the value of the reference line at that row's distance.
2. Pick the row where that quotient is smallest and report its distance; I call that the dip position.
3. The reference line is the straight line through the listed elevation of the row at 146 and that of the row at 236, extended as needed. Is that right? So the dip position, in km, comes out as 147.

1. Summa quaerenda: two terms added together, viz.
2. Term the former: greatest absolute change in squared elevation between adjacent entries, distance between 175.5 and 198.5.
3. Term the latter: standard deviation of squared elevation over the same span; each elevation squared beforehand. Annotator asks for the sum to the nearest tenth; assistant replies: 3.2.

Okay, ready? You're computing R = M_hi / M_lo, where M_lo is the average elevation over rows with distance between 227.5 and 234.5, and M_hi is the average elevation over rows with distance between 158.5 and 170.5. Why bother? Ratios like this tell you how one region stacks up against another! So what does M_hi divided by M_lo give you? 0.87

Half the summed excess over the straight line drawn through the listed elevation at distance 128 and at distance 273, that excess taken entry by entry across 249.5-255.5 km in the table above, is -2.2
